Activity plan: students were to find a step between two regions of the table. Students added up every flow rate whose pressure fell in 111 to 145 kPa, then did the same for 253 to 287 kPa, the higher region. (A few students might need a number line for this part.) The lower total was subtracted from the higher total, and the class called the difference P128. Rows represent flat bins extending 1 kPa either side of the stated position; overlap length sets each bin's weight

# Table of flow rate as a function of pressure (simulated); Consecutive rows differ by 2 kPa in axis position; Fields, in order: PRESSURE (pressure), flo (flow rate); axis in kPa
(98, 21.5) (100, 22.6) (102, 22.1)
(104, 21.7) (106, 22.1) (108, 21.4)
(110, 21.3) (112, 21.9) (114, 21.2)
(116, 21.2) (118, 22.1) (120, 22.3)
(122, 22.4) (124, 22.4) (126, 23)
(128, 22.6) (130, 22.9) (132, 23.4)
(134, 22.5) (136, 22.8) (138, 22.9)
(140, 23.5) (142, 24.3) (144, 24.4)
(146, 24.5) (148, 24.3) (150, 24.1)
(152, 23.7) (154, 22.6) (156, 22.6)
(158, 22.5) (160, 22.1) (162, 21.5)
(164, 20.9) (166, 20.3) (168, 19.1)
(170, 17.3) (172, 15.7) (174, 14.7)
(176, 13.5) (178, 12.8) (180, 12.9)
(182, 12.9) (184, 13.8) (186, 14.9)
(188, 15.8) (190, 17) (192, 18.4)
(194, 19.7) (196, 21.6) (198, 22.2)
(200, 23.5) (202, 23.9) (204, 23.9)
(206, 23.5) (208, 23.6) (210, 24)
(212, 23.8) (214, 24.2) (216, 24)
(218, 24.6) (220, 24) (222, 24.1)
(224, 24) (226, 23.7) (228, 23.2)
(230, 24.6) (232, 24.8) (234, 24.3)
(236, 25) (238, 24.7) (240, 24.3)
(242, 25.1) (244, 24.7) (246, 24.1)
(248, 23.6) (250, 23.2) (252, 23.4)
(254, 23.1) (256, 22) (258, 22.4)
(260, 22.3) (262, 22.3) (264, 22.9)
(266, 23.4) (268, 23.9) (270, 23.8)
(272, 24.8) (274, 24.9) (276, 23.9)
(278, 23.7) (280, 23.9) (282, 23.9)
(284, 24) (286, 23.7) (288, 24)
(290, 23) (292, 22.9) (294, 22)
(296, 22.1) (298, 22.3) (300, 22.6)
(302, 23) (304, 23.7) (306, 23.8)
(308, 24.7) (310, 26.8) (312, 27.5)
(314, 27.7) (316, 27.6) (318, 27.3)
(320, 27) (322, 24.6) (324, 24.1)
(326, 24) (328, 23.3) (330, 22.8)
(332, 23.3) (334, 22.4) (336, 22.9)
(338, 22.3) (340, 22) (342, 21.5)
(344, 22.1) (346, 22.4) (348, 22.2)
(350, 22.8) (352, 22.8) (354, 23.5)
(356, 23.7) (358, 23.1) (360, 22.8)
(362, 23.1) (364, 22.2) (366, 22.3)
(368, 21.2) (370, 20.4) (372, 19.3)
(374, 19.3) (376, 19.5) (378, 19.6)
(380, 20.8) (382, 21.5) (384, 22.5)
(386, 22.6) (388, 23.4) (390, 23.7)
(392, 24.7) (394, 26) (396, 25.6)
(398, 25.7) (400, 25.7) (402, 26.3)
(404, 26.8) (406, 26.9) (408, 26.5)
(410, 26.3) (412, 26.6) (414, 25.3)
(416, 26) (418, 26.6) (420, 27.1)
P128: 13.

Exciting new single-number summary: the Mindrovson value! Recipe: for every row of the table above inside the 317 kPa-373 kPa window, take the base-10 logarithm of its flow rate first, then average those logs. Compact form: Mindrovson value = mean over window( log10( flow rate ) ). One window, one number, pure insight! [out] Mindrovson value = 1.36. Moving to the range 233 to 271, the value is 1.37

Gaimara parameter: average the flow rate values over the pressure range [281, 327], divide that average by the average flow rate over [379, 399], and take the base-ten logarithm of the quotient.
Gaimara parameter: 0.014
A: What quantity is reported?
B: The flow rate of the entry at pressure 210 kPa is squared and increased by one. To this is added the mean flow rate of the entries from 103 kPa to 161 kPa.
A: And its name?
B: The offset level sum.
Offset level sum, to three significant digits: 600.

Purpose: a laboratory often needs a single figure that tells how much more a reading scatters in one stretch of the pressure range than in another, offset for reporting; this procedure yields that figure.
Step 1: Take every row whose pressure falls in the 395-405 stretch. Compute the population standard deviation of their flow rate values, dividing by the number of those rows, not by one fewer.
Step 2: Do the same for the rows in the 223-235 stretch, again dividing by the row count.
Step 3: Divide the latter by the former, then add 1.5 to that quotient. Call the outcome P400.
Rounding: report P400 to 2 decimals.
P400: 2.67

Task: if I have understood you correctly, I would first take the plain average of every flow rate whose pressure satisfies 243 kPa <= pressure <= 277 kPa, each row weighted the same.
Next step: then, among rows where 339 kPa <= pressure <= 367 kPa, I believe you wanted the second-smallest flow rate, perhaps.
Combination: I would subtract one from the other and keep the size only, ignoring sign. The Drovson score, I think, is 1.5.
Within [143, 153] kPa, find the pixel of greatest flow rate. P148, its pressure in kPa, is 146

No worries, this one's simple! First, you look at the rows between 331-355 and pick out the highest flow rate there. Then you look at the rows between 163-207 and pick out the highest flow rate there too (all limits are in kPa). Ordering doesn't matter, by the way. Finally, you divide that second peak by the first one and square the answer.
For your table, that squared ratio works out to 1.03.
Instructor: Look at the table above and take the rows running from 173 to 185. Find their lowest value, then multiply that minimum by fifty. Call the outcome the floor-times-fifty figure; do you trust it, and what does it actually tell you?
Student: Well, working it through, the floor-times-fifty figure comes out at 640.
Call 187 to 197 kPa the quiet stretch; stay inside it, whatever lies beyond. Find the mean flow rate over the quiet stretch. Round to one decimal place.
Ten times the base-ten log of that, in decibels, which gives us 12.7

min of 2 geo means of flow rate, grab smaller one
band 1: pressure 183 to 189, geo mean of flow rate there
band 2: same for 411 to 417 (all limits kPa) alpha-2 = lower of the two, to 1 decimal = 14.8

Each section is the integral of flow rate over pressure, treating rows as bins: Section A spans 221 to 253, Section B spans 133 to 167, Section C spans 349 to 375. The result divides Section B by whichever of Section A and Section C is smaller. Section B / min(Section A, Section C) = 1.4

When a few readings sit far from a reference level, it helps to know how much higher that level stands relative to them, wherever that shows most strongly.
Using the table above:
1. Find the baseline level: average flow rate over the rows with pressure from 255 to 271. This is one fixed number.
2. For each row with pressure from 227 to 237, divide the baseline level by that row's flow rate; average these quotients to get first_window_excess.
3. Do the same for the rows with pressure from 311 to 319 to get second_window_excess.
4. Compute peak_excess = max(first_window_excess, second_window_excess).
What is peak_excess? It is 0.94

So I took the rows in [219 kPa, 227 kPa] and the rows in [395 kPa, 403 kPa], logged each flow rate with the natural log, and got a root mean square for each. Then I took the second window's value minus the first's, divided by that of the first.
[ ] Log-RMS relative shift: 0.02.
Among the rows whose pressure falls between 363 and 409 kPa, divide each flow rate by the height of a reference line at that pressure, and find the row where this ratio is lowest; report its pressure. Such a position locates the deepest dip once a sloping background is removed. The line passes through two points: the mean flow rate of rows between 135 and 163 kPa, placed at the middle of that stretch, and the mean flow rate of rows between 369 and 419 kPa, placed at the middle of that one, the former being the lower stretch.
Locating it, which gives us 374 kPa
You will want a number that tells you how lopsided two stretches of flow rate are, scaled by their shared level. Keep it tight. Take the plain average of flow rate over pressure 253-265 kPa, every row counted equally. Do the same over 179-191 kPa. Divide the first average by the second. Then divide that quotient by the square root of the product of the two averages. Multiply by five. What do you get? 0.43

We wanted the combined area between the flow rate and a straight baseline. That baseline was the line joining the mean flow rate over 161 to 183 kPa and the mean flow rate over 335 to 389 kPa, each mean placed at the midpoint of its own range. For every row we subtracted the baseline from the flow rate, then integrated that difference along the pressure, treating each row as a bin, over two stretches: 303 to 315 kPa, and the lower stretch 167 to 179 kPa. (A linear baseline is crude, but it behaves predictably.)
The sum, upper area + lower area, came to 51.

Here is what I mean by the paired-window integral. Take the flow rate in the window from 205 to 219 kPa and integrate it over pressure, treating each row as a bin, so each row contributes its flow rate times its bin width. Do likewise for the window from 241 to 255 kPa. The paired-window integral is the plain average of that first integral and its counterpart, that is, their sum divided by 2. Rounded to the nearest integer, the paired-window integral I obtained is 335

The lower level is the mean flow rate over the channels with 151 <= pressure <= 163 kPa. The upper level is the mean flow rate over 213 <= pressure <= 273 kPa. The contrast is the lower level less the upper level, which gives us -1.3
